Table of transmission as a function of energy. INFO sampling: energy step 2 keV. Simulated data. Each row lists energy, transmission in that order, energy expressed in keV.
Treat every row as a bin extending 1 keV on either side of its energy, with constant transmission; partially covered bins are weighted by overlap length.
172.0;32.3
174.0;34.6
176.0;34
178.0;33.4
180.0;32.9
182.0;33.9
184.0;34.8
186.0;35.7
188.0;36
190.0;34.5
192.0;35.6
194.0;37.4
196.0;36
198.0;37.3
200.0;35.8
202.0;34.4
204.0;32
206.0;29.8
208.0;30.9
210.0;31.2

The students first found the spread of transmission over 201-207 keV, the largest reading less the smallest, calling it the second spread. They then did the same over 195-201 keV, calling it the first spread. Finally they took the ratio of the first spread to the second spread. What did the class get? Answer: 0.33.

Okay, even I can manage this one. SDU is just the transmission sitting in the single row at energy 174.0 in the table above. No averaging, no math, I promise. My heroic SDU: 34.6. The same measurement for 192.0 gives 35.6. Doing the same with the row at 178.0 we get 33.4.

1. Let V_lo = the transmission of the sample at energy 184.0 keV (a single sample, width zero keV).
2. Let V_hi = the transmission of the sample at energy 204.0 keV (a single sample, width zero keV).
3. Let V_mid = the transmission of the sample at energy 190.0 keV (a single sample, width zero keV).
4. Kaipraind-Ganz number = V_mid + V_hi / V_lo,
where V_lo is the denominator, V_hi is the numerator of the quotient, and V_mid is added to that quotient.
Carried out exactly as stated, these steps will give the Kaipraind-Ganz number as 35.4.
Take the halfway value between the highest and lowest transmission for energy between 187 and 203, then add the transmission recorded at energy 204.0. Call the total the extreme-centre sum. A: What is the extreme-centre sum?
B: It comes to 67.9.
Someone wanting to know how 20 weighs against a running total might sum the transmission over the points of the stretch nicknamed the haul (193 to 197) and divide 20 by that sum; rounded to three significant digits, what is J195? 0.272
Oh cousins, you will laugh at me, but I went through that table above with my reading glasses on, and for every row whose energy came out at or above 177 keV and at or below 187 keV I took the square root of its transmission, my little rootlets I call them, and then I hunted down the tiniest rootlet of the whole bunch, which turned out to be 5.74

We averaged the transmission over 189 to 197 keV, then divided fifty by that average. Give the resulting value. 1.39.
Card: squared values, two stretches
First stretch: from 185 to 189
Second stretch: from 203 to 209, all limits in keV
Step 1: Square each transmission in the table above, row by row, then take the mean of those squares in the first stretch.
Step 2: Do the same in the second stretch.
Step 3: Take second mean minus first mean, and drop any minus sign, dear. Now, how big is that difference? 330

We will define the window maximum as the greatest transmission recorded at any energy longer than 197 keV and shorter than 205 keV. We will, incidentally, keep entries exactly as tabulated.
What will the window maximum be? 37.3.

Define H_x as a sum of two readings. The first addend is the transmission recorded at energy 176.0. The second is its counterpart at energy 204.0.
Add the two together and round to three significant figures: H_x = 66.0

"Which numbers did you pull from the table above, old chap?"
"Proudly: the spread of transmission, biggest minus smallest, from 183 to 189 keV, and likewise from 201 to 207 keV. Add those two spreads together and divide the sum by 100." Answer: 0.058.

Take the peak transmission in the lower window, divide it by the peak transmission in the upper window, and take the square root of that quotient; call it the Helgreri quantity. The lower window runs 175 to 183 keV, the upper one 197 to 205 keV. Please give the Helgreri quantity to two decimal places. 0.95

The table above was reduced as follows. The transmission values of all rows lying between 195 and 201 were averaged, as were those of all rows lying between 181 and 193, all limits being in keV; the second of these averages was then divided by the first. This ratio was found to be 0.96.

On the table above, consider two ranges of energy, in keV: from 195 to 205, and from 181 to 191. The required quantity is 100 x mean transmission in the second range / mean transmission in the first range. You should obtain 99.7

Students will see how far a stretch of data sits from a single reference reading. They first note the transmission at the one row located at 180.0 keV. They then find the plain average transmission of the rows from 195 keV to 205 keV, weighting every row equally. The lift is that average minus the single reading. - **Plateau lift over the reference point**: 2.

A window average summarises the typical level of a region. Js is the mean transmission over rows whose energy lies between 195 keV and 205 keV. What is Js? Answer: 35.1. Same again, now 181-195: 35.4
